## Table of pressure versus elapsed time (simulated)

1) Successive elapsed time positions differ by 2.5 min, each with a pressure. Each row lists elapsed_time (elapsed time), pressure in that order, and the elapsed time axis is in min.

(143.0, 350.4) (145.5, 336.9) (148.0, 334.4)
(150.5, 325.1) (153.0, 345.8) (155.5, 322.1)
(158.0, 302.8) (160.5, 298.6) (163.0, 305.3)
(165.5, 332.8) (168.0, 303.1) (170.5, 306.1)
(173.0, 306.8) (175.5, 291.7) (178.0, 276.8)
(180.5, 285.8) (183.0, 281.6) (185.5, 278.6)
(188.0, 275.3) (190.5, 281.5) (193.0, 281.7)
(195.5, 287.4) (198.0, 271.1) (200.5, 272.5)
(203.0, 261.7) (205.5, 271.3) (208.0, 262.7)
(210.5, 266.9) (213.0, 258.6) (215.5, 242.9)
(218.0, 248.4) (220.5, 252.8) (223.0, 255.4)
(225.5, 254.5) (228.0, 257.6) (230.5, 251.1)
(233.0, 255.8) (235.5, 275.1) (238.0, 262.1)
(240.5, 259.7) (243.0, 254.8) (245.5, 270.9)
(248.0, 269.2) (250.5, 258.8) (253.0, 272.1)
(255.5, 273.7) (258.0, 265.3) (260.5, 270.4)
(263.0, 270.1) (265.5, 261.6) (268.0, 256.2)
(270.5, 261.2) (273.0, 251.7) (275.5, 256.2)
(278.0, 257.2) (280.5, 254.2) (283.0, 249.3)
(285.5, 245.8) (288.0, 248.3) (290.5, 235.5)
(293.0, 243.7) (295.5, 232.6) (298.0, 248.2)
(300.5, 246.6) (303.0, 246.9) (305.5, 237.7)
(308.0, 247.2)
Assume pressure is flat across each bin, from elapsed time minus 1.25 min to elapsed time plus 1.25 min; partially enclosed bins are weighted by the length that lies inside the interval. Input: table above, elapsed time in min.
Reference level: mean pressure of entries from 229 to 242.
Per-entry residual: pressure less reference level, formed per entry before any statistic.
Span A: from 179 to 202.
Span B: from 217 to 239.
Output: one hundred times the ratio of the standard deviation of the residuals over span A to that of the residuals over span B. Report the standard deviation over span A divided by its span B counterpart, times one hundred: 72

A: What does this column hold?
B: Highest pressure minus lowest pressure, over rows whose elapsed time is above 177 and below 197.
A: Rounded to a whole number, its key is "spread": 12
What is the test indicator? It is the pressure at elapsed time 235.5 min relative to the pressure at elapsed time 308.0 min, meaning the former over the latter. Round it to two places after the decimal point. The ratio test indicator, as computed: 1.11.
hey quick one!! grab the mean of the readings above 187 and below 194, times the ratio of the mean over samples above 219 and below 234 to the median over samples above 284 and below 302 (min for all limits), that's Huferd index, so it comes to 289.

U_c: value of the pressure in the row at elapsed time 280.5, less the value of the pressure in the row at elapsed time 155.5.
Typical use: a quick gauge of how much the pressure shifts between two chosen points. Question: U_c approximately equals -68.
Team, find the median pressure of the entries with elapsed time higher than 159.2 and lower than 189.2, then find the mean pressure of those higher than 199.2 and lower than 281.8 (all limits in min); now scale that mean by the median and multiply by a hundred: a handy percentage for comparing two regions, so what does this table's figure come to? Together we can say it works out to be 88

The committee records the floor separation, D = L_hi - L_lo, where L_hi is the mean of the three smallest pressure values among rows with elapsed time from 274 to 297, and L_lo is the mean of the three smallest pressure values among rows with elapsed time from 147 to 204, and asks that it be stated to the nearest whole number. -31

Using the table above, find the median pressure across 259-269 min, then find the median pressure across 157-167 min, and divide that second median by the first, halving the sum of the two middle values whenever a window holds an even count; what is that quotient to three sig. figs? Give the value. 1.14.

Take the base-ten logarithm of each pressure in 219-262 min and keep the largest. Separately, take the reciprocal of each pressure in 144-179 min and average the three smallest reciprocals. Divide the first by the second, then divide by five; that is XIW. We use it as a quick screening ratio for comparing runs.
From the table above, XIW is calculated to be 165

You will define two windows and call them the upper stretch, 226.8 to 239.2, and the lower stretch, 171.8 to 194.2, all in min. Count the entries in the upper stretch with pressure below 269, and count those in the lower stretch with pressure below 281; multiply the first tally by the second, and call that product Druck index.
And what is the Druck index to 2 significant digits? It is 12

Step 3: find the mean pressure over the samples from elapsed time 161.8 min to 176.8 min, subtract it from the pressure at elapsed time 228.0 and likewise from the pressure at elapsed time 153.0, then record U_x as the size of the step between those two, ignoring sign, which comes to 88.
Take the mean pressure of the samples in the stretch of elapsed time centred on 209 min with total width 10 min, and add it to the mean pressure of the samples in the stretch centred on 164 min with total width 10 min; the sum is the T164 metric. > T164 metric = 575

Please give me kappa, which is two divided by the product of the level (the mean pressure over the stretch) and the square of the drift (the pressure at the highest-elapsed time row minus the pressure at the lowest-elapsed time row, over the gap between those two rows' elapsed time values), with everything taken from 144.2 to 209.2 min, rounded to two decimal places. 0.00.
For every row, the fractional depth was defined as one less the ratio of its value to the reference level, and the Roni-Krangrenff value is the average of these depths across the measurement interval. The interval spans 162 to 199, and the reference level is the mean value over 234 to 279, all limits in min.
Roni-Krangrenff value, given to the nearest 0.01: -0.10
